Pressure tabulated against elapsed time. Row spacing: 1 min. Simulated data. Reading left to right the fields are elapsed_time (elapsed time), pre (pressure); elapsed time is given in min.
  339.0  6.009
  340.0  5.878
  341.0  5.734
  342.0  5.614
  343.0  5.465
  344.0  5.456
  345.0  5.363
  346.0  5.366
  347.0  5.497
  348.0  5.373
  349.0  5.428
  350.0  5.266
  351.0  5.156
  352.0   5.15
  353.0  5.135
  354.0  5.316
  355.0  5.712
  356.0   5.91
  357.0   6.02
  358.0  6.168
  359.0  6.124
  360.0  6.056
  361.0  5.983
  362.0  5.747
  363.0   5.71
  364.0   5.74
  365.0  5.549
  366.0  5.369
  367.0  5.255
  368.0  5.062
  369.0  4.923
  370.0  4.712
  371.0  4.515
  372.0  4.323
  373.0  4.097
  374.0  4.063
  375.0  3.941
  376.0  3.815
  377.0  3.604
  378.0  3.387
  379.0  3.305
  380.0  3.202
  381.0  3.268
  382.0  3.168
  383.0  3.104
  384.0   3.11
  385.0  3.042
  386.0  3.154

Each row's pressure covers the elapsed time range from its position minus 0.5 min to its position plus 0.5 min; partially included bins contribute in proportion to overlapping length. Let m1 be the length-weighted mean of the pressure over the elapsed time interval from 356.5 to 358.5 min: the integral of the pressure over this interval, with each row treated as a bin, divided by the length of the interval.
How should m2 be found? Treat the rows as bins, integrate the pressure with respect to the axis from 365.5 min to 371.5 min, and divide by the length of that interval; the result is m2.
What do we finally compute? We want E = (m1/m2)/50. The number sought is 0.025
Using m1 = 6.09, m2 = 4.97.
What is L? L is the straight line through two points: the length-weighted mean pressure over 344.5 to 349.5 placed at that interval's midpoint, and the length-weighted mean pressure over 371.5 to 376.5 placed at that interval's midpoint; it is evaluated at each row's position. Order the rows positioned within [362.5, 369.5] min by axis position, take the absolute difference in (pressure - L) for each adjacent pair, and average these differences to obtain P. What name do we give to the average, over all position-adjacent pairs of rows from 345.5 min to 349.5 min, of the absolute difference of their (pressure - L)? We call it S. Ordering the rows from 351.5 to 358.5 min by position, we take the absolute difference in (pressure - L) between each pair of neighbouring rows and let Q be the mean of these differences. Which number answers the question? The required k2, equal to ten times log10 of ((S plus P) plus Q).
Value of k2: -3.49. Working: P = 0.11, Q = 0.22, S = 0.12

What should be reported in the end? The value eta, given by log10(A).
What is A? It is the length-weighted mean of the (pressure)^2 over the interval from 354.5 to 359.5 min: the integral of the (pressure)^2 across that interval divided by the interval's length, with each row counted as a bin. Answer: 1.55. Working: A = 36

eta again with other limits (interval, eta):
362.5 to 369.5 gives 1.46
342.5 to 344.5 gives 1.47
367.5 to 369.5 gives 1.40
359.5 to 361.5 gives 1.56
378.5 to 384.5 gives 1.01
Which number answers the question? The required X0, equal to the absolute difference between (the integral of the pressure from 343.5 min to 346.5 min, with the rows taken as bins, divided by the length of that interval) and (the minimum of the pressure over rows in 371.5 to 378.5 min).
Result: 2.0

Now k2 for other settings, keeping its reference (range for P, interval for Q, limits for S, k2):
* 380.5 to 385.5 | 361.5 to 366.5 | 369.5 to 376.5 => -6.38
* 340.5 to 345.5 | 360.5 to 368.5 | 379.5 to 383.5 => -6.36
